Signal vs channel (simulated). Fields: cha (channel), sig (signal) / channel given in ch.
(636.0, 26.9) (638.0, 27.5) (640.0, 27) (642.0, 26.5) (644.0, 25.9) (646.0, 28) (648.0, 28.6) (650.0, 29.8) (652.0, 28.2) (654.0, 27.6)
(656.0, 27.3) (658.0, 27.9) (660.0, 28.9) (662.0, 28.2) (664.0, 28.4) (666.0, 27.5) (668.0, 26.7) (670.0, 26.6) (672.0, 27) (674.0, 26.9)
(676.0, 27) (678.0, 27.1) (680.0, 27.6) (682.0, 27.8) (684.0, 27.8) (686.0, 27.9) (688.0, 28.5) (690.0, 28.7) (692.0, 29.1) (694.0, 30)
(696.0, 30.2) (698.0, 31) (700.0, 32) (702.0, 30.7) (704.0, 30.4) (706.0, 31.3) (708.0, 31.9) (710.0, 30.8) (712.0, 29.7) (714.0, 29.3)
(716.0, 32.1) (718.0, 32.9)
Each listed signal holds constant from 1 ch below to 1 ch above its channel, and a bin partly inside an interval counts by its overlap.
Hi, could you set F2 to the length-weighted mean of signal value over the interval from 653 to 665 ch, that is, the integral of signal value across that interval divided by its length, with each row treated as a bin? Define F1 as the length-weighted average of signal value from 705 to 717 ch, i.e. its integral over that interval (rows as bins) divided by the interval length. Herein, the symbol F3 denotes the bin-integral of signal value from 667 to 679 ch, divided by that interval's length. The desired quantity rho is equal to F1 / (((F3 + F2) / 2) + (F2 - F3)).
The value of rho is 1.08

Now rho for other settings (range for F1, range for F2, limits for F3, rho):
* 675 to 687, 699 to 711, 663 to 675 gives 0.83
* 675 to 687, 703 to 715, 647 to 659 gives 0.87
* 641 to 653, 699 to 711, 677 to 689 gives 0.85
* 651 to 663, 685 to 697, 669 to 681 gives 0.93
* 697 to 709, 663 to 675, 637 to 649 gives 1.15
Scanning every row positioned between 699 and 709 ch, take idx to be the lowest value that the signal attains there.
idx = 30.4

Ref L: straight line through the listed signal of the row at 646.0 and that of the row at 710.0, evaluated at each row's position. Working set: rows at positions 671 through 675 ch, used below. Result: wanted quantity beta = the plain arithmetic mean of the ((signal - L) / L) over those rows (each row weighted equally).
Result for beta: -0.076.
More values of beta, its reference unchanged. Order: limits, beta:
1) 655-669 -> -0.030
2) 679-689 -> -0.059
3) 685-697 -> -0.030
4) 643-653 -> 0.000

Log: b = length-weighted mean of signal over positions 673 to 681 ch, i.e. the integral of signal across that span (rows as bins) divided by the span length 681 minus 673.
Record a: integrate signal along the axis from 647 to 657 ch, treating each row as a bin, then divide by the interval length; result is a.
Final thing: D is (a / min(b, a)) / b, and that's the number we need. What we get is 0.0384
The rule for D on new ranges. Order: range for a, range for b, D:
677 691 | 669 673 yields 0.0389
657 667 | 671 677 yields 0.0388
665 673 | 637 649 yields 0.0367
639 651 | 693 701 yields 0.0325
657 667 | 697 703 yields 0.0320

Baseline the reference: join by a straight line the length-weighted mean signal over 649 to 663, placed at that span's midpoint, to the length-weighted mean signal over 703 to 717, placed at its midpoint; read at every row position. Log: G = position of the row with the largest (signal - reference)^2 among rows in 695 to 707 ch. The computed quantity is 700.0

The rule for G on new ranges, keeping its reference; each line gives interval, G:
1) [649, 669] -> 668.0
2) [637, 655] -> 644.0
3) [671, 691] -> 674.0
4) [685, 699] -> 686.0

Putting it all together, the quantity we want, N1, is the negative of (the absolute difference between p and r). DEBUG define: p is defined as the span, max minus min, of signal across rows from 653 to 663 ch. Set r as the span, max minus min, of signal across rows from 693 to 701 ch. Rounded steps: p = 1.60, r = 2.0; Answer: -0.4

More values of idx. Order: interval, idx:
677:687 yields 27.1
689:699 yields 28.7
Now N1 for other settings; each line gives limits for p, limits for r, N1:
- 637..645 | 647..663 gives -0.9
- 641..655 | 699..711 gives -2.3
